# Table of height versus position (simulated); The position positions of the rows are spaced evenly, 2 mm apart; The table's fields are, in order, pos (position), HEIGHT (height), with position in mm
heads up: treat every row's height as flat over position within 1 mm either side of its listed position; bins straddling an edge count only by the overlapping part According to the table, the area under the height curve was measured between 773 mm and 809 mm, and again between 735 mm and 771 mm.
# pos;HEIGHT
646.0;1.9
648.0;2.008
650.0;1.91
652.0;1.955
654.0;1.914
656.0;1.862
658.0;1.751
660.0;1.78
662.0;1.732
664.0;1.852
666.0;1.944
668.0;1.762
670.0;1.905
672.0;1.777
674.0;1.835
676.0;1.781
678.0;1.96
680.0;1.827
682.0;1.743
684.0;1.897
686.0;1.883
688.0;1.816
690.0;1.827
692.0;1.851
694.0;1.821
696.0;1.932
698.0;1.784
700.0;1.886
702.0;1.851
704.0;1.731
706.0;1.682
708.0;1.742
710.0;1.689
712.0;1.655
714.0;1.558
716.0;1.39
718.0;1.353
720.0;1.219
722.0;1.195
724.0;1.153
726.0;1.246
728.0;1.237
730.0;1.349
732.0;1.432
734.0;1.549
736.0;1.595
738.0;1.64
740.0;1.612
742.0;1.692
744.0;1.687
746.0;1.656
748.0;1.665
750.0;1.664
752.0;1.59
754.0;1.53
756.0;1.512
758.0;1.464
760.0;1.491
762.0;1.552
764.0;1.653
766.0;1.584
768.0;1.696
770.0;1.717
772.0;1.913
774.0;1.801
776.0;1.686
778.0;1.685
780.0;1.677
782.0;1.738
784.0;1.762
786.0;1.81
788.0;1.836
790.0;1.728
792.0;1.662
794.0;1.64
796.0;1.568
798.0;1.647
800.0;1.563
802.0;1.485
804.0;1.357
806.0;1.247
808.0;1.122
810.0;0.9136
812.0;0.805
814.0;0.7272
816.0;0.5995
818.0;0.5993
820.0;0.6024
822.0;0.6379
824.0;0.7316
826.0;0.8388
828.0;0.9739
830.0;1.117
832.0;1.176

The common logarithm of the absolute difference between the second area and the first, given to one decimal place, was -1.6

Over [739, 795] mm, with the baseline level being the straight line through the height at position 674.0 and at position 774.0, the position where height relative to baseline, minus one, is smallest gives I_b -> 758.0 mm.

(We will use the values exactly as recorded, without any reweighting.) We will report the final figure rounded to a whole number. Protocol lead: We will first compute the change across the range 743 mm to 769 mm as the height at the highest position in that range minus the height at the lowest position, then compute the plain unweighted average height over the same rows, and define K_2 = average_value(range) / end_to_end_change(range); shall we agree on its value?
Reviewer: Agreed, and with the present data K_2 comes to 177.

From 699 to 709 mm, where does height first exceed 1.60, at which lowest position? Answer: 700.0 mm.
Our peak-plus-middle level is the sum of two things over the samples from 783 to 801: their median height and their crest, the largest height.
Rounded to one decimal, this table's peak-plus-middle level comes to 3.5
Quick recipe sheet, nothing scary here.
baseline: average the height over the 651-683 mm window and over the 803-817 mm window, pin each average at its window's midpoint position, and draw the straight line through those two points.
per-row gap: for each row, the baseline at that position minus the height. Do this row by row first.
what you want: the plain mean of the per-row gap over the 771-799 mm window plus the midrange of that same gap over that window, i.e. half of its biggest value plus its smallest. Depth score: -1.2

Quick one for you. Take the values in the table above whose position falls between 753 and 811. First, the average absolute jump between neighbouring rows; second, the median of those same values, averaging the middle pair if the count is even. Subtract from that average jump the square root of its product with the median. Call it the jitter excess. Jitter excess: -0.278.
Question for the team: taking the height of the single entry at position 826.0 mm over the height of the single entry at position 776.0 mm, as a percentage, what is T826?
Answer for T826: 50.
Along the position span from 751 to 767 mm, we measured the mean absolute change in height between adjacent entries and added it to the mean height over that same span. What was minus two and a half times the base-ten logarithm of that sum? -0.51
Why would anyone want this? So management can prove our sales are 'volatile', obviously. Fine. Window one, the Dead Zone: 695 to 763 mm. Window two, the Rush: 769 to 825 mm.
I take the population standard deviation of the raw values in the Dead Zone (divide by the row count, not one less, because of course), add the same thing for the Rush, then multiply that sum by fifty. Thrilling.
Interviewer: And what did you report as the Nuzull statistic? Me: 33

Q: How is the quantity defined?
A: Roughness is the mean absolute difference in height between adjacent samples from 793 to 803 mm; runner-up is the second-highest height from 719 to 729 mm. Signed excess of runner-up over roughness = 1.16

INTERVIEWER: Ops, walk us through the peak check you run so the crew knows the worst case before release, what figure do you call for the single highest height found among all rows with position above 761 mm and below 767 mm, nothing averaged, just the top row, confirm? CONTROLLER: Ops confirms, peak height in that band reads 1.653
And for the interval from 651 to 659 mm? 1.955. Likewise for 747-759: 1.665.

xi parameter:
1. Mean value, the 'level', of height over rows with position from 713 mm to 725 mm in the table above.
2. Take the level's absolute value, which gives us 1.3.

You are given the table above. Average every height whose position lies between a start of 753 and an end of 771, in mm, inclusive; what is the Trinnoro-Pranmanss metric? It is 1.6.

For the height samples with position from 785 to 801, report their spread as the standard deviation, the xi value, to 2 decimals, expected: 0.10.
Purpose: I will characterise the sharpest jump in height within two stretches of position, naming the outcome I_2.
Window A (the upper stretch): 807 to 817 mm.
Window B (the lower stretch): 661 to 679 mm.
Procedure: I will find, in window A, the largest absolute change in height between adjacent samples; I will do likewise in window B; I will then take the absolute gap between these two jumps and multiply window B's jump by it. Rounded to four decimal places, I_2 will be 0.0048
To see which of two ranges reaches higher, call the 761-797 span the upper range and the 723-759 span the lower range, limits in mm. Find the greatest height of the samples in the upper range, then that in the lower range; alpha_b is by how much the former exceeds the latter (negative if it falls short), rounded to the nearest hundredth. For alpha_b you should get 0.22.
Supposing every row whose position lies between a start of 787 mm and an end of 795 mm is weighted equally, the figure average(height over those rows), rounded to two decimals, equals 1.72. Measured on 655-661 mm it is 1.80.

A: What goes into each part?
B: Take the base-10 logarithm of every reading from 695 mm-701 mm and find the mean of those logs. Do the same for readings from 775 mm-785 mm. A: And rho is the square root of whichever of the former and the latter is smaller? 0.483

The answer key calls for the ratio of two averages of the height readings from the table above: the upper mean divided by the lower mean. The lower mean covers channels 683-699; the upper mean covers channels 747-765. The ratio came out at 0.85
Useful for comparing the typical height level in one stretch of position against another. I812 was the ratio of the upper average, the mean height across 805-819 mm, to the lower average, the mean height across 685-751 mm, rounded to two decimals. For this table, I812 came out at 0.53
